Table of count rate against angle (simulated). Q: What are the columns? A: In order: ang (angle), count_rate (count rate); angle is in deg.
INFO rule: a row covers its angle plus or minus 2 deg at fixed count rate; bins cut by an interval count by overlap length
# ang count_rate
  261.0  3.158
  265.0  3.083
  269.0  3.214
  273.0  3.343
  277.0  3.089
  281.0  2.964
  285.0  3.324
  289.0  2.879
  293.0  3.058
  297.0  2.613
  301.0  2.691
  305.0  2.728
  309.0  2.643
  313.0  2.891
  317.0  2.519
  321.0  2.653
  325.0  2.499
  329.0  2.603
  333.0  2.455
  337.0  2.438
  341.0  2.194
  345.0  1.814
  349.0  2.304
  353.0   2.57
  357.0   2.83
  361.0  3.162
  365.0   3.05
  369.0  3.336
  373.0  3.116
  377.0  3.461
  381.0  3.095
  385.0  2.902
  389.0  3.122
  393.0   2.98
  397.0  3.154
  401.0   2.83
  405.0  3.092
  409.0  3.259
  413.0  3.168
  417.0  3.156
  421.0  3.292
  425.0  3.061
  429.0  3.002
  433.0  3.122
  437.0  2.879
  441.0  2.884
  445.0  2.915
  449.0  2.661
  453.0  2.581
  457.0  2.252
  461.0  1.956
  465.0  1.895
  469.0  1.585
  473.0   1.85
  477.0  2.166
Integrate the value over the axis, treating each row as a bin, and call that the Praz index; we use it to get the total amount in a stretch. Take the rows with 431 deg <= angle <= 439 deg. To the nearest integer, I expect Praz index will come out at 24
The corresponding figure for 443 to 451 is 22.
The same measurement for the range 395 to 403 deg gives 24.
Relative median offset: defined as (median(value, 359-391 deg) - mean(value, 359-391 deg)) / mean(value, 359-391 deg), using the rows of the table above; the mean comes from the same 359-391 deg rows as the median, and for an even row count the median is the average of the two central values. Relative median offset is -0.012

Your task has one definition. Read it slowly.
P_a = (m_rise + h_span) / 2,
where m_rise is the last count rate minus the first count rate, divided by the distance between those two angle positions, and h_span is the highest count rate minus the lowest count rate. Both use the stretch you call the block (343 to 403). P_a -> 0.83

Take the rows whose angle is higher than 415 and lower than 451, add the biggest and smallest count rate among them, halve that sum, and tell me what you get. 2.98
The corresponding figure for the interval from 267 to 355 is 2.58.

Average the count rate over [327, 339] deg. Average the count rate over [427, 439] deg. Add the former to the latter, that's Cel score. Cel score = 5.5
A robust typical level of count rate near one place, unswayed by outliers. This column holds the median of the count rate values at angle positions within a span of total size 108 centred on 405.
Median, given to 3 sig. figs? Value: 3.06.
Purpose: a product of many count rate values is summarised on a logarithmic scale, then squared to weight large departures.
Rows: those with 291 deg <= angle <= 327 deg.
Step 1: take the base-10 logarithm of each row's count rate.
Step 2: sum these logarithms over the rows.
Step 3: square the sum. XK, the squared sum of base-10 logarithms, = 15.0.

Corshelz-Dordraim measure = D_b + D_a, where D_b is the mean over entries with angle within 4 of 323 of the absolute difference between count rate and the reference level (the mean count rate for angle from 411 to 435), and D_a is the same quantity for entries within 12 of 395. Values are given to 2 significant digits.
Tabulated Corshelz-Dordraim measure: 0.68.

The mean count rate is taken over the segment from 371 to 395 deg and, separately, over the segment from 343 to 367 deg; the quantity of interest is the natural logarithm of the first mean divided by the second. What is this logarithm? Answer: 0.17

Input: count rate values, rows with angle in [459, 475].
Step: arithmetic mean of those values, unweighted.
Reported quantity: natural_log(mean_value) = 0.60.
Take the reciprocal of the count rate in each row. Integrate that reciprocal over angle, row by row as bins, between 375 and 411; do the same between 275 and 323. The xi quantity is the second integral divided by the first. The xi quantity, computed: 1.5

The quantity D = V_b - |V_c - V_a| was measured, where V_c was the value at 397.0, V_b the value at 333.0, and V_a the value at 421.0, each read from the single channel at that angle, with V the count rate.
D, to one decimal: 2.3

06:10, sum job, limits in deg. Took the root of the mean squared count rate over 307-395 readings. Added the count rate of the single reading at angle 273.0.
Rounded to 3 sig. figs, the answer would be 6.13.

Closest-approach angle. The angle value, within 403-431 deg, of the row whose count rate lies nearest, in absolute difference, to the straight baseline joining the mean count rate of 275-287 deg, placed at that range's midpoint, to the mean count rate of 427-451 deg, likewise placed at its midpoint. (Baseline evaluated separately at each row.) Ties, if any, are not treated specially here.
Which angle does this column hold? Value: 429.0 deg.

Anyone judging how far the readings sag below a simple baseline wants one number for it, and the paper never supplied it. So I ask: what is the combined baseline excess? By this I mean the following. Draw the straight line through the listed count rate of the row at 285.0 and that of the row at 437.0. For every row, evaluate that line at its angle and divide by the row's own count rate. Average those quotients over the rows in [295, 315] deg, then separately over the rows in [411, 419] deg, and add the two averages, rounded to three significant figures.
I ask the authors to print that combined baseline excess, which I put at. 2.14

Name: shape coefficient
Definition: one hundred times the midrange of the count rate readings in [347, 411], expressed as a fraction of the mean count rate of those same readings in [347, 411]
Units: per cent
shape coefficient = 96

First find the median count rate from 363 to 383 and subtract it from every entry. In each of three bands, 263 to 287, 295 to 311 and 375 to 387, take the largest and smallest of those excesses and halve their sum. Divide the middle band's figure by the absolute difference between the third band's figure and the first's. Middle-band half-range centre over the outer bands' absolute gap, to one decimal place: -15.9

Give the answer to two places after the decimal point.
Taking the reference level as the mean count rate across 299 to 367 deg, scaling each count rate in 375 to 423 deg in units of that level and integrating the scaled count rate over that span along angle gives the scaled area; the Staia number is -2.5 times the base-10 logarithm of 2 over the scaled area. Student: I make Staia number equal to 3.65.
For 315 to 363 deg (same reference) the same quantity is 3.41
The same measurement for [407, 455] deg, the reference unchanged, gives 3.61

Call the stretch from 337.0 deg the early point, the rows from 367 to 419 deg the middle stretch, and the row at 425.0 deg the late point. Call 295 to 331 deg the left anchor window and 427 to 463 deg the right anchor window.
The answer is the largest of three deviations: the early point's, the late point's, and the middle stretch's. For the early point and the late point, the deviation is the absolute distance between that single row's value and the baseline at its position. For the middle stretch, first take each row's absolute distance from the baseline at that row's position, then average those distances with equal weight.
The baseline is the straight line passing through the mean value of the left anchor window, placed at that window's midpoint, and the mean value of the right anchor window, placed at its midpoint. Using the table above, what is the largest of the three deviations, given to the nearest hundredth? 0.45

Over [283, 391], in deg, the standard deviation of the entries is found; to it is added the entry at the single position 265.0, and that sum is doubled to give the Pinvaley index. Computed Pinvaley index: 6.9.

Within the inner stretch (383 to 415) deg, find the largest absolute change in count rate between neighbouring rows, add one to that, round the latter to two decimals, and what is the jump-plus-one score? 1.32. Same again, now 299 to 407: 1.49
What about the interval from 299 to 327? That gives 1.37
